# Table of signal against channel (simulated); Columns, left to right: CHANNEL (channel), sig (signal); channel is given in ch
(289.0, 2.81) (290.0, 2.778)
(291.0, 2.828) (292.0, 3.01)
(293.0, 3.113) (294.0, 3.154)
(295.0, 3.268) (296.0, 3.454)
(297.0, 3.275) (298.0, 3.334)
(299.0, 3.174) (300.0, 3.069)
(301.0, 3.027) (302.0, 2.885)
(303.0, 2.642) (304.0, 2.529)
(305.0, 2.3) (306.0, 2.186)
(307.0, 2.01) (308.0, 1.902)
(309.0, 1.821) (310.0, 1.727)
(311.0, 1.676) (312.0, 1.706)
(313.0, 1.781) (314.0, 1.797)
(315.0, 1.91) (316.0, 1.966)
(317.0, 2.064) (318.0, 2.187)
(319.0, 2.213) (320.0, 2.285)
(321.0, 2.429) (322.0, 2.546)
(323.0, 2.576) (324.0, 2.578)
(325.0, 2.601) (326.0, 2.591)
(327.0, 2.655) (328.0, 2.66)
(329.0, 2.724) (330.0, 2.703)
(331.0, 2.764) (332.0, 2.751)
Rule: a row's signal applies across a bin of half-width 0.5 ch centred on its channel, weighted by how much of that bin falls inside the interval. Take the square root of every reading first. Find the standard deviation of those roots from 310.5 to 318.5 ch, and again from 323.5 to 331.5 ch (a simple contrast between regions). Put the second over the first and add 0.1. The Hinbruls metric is 0.42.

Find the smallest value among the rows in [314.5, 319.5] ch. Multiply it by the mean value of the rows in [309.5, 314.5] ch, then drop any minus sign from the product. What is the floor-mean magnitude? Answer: 3.3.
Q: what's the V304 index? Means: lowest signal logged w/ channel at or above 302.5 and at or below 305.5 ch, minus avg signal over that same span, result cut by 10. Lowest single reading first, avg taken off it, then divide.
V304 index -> -0.019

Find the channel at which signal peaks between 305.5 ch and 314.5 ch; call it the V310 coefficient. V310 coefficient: 306.0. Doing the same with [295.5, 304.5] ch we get 296.0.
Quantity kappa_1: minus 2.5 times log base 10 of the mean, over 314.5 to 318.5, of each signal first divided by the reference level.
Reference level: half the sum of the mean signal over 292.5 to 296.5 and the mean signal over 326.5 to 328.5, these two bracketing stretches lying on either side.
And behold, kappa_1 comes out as 0.41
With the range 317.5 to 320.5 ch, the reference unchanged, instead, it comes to 0.31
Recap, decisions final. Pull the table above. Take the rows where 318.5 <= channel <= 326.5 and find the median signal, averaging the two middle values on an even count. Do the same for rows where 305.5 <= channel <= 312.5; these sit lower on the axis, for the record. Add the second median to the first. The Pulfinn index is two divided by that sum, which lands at 0.46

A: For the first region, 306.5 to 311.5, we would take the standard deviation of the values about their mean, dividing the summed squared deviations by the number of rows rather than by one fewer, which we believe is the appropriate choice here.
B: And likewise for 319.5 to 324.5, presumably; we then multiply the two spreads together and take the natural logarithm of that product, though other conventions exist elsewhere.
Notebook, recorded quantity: -4.3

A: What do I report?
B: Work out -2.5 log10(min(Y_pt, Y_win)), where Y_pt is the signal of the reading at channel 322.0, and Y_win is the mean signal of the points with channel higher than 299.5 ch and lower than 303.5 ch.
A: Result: -1.0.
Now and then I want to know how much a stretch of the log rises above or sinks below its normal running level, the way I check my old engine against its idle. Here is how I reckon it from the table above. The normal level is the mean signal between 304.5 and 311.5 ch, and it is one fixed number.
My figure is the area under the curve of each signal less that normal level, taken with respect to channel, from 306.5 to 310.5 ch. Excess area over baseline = 0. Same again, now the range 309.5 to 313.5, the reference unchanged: -1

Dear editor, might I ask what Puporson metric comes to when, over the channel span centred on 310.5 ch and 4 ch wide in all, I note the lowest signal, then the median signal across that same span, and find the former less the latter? -0.04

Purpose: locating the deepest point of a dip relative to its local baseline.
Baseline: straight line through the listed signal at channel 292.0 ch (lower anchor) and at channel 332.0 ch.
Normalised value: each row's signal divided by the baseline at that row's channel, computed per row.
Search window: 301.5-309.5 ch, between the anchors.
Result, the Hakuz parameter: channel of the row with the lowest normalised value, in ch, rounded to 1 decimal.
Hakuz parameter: 309.0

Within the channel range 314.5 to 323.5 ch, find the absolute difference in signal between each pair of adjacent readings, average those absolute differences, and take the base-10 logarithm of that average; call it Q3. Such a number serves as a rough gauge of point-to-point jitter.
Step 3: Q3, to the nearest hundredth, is -1.08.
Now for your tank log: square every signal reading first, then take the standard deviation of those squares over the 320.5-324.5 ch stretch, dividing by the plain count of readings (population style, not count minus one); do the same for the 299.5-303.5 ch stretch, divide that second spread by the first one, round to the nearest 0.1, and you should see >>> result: 3.1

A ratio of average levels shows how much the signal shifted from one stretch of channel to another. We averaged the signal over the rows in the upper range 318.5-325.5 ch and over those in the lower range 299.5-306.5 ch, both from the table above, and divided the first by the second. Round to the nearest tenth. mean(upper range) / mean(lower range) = 0.9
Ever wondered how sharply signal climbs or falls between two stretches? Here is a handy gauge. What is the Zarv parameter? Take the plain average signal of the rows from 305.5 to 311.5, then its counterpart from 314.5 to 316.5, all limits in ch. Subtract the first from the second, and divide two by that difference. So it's 39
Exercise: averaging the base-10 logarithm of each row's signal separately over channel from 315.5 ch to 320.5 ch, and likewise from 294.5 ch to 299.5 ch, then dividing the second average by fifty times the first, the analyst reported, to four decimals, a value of 0.0314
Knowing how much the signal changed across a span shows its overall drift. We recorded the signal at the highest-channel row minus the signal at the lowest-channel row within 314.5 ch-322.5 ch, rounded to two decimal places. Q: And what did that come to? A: 0.64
